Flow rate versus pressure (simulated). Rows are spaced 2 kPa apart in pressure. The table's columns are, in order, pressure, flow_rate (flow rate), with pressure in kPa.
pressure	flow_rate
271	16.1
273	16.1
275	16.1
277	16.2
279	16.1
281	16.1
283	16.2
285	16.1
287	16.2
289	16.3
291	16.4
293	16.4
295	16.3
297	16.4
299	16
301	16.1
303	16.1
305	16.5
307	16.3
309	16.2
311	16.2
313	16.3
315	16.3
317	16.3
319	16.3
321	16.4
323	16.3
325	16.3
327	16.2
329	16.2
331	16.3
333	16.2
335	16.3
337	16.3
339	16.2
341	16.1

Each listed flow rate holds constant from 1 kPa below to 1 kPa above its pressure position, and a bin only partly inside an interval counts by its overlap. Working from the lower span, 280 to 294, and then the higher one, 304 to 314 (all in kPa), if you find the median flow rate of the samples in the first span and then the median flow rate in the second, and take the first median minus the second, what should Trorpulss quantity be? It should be -0.10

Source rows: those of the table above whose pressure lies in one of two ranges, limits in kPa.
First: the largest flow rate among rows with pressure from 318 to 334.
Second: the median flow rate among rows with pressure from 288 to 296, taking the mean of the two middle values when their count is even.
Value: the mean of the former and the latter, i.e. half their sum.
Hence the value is 16.4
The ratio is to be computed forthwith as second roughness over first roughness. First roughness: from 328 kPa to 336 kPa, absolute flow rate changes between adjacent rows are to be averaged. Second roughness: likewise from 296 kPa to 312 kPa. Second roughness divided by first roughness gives 1.7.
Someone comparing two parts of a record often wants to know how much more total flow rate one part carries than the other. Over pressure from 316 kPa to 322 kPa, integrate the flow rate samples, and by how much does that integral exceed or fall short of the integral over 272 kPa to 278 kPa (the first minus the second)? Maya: 1.20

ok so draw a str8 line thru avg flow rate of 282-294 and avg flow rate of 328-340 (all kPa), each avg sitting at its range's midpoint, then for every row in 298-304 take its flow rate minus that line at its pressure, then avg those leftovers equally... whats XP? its -0.20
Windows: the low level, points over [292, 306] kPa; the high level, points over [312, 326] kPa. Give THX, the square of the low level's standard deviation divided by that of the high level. 25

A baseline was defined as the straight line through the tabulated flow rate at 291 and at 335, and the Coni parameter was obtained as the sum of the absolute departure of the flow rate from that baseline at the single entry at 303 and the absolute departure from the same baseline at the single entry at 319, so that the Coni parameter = 0.31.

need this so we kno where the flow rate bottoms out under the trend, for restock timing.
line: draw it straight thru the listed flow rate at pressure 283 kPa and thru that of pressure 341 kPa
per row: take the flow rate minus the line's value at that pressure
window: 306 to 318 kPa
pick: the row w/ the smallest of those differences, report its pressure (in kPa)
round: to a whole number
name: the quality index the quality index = 309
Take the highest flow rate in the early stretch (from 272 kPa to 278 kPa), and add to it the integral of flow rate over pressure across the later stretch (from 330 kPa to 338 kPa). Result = 146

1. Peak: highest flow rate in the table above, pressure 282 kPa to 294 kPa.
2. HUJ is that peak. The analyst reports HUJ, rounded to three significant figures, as 16.4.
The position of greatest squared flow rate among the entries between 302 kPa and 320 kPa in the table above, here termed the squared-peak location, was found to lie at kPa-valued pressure 305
